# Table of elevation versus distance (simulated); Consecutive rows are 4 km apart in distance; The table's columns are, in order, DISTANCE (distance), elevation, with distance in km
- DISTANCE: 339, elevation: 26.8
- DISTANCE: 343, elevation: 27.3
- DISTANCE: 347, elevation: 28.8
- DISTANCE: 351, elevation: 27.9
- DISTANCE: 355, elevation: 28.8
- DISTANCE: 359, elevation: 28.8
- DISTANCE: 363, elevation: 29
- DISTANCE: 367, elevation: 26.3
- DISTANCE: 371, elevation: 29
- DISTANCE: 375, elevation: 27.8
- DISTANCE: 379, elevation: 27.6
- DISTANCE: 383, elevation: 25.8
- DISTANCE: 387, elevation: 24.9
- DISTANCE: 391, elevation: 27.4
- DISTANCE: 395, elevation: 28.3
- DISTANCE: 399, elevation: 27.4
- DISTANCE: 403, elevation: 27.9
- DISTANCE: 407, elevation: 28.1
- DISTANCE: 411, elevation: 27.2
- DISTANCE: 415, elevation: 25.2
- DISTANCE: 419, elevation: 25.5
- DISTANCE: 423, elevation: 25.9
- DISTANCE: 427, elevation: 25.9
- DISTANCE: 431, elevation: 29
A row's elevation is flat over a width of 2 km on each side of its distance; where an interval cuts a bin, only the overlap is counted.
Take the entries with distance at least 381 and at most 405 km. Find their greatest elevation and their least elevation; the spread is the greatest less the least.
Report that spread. 3.4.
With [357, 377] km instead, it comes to 2.7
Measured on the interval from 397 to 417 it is 2.9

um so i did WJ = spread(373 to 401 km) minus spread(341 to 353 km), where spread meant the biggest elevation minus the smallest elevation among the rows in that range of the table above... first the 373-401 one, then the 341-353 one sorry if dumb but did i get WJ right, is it 2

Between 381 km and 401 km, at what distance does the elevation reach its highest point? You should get 395 km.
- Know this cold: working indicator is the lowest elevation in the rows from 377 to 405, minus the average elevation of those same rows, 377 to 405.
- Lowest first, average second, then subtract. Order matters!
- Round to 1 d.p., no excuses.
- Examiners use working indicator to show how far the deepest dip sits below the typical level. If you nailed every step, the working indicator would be -2.1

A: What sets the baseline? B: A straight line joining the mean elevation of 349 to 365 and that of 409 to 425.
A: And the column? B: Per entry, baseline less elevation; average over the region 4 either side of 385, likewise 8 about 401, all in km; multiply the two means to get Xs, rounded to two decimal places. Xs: -2.56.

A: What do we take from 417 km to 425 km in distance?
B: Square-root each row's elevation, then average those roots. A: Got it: 5.07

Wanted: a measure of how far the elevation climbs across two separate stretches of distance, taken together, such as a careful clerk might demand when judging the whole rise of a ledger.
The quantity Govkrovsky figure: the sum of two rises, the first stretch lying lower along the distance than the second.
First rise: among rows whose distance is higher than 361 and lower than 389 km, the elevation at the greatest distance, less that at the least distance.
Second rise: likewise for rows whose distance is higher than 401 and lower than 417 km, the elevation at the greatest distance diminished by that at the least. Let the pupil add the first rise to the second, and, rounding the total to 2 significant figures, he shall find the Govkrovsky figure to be -6.8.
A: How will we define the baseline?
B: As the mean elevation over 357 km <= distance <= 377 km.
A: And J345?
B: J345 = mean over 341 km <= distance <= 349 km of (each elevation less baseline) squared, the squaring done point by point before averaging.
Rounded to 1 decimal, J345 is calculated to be 0.6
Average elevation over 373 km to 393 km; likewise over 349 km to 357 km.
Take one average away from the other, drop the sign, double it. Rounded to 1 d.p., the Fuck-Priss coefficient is 3.3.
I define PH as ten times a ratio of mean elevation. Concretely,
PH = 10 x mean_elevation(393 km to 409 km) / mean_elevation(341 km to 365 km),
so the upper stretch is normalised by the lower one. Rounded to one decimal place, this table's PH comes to 9.8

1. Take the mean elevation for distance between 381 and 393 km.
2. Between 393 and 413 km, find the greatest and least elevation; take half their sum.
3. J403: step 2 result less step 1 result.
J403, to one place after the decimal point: 1.7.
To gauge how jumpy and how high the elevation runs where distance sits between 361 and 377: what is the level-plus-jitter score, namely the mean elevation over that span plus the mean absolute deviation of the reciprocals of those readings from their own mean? 28.0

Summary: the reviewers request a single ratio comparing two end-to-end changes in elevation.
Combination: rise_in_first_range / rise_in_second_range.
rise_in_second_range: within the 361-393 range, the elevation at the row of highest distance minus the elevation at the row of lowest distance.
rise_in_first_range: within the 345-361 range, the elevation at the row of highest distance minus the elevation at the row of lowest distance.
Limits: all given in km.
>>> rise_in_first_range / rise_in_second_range 0.0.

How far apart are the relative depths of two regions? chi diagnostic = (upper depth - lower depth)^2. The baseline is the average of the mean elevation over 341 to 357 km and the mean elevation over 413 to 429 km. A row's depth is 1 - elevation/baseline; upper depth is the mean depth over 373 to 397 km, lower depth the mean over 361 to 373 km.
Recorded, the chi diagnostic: 0.0018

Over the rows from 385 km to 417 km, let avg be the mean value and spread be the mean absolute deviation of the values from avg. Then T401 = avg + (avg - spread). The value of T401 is 53.1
